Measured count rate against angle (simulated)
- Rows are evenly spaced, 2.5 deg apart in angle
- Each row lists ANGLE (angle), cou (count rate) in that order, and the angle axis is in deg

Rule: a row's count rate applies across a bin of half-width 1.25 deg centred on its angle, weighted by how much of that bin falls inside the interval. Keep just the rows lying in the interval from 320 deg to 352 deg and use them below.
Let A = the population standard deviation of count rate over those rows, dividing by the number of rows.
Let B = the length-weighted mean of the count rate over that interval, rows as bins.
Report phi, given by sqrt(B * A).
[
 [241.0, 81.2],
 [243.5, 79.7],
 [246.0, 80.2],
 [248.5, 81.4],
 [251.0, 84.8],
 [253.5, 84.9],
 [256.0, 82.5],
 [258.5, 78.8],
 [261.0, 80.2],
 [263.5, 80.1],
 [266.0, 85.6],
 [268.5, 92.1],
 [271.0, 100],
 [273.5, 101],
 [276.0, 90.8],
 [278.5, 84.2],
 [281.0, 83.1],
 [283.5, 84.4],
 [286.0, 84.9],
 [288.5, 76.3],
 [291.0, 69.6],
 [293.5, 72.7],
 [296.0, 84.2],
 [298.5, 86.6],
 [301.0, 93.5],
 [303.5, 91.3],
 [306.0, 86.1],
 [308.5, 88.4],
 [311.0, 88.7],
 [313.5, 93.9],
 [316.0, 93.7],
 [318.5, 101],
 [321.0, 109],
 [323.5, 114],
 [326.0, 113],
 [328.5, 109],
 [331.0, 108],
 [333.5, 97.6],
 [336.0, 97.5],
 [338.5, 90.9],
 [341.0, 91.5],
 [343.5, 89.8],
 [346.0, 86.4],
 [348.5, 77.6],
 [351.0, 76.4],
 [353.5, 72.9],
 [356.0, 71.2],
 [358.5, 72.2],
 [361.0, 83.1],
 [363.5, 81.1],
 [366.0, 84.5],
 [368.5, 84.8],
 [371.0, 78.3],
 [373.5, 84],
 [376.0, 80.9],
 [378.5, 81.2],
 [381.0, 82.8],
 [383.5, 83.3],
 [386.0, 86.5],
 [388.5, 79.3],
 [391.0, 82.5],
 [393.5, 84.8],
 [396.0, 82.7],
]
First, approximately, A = 12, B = 97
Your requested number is 35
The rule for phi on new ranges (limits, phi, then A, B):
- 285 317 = 26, 8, 85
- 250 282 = 24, 7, 87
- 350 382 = 19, 5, 79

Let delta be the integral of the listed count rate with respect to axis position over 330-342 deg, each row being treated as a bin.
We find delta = 1164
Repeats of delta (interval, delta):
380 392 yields 995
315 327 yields 1275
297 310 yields 1158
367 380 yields 1065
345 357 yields 922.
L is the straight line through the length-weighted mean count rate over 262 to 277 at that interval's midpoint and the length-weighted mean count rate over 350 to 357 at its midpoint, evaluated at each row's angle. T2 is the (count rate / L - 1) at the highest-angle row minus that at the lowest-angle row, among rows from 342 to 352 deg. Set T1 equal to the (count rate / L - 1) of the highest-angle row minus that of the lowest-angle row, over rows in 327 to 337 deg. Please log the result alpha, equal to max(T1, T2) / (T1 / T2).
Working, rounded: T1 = -0.12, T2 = -0.155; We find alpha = -0.16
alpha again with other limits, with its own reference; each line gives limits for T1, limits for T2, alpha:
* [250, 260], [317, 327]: -0.64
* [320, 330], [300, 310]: -0.04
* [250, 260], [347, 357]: -0.06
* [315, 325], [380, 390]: -0.02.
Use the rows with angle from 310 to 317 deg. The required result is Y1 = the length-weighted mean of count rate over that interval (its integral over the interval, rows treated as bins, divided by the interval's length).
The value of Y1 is 92.2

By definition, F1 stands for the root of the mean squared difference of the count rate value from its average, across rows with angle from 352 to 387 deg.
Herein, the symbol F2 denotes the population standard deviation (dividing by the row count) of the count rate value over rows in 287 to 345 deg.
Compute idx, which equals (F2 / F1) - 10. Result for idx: -7.6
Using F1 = 5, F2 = 12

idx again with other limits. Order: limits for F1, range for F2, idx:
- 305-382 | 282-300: -9.5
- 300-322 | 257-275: -8.7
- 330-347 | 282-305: -8.8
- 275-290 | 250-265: -9.4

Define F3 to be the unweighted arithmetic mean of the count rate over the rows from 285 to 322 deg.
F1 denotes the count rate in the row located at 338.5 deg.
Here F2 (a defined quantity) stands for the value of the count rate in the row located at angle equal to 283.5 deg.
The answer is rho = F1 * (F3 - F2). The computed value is 327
